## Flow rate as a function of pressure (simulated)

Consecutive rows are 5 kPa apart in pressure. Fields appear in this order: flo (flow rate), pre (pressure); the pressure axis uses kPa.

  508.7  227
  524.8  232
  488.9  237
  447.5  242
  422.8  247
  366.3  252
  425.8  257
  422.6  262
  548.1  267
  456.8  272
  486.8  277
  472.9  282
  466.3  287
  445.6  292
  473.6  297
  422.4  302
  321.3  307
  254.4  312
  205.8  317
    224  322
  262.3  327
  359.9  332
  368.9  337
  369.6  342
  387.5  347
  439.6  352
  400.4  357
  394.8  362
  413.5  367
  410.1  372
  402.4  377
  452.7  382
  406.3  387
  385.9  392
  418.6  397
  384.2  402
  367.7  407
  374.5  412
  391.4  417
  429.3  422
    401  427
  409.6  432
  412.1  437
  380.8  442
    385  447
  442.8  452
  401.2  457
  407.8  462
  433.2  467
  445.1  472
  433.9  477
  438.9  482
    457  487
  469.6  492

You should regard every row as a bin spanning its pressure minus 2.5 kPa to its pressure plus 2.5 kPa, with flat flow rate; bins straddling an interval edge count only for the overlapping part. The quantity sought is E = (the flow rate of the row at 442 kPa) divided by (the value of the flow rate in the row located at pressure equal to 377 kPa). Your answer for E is 0.95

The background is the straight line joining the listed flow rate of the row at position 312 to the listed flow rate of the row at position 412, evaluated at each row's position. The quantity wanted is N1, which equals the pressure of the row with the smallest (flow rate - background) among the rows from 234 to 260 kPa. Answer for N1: 252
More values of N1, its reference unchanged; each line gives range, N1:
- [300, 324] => 317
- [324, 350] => 327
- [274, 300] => 292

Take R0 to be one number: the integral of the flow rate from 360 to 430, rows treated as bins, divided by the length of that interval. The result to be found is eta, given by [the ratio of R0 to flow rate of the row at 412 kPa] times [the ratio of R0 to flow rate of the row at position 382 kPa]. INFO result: 0.96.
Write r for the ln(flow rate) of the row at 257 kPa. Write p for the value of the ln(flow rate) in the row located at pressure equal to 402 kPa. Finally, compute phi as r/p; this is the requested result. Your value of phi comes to 1.02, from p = 5.95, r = 6.05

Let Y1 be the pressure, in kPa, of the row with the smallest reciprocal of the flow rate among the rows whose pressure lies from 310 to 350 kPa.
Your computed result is 347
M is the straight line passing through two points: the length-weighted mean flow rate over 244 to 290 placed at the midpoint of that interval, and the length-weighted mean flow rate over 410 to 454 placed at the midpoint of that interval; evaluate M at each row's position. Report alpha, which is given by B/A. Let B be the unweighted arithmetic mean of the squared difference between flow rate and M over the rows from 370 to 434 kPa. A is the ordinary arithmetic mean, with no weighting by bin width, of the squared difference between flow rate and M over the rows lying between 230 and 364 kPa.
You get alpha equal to 0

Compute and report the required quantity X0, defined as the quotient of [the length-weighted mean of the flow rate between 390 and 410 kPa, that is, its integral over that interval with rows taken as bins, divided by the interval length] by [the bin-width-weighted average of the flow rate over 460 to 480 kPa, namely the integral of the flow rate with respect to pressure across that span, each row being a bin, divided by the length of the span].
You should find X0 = 0.90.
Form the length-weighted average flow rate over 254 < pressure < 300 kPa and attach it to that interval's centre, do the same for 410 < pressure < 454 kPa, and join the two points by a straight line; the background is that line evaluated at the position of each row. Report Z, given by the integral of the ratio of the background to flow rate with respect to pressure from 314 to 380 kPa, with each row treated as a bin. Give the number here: 86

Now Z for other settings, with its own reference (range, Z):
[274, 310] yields 38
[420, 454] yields 33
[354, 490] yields 135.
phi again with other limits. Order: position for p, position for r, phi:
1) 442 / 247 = 1.02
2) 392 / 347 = 1.00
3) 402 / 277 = 1.04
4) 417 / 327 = 0.93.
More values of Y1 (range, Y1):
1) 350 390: 382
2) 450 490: 487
